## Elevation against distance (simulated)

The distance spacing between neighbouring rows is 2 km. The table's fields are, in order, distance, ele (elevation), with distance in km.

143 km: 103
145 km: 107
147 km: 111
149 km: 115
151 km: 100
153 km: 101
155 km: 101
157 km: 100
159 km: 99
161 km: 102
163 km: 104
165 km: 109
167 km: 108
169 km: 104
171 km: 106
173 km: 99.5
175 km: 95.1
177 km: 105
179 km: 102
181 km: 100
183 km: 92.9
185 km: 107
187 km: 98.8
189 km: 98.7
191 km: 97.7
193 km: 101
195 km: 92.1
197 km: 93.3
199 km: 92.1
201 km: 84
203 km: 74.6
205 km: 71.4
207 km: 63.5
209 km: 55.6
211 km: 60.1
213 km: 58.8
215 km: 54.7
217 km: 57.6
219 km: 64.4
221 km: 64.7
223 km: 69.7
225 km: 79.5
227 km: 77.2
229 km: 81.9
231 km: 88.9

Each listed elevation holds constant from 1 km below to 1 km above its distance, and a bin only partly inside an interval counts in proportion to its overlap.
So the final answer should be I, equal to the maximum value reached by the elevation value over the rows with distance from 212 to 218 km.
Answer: 58.8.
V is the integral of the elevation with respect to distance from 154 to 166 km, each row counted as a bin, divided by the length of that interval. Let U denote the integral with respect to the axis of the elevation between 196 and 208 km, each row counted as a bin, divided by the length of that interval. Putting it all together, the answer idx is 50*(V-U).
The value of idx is 1134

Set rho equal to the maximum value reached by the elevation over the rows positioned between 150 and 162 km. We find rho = 102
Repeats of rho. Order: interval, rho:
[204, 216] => 71.4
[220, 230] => 81.9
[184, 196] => 107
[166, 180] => 108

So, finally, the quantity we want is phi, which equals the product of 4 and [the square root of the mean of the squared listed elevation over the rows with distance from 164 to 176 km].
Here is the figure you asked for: 415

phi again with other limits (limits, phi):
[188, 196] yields 390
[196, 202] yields 360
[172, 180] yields 402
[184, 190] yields 406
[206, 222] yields 240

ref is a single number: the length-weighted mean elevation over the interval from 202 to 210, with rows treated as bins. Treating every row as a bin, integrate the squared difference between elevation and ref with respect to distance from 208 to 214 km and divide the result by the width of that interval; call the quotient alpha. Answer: 69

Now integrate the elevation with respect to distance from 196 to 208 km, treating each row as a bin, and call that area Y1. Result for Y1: 958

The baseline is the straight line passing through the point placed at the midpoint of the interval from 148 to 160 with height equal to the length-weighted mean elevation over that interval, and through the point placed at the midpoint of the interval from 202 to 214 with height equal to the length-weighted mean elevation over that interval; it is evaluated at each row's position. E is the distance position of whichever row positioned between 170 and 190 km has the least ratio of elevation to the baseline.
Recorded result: 175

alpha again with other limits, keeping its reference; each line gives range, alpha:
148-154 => 1572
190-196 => 953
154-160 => 1138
